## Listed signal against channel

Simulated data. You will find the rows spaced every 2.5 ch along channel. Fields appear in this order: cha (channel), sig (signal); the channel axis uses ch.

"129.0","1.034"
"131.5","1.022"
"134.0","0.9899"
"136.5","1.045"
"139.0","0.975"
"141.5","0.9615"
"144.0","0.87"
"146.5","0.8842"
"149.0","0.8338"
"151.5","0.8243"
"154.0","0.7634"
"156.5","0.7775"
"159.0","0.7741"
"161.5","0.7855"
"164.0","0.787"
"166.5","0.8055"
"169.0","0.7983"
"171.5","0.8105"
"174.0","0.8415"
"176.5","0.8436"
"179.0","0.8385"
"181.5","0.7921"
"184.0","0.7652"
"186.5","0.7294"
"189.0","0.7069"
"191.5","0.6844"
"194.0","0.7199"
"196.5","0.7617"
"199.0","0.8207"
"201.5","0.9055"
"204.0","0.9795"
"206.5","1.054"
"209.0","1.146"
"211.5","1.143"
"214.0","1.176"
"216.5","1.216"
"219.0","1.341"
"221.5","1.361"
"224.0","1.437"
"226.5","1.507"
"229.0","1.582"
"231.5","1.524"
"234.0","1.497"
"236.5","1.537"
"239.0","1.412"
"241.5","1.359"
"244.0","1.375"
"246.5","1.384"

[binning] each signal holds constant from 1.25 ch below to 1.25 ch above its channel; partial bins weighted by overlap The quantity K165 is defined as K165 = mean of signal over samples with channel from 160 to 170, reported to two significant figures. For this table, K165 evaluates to 0.79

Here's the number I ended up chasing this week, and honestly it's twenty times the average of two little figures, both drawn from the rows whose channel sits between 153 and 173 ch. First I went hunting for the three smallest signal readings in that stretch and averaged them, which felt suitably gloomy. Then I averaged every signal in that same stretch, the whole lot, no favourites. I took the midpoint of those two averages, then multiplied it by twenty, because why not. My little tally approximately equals 15.6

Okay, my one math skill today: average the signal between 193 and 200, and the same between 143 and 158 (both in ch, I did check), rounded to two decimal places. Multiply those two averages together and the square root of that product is 0.80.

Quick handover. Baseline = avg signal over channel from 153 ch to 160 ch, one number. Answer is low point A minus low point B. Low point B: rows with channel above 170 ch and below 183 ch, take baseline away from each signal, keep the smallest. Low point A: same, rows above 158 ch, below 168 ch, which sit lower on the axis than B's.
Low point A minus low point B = 0.0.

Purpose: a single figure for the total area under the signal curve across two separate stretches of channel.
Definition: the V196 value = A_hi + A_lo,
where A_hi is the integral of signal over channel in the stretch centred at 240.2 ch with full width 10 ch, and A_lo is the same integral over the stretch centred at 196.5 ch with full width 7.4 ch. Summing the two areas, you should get 20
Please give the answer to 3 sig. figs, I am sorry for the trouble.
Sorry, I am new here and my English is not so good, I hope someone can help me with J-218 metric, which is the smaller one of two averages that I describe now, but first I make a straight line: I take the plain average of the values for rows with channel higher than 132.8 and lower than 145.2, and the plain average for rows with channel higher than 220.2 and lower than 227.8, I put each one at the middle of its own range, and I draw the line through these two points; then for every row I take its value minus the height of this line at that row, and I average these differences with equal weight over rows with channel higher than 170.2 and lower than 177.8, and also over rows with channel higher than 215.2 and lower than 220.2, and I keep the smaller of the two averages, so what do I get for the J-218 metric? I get -0.329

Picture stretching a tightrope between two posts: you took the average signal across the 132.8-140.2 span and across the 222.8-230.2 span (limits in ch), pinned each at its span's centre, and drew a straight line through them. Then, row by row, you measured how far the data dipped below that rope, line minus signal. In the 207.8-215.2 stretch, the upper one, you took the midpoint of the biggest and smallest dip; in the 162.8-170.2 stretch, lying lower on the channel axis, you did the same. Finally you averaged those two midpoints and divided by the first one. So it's 1.19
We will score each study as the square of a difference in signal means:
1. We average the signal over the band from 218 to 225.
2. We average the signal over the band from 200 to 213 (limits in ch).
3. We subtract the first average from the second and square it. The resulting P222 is 0.1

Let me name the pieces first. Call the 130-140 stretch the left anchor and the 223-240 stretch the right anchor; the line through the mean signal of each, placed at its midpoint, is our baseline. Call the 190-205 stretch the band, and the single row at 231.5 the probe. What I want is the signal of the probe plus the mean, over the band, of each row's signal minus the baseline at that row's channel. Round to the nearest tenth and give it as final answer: 1.0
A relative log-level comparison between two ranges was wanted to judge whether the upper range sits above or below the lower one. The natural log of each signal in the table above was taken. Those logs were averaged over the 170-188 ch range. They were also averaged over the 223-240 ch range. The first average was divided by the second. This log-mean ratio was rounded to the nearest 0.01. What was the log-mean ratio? -0.55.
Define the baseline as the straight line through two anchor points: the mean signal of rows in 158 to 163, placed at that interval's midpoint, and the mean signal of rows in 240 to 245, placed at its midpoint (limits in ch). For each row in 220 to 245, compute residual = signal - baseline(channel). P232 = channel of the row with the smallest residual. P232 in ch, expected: 244.0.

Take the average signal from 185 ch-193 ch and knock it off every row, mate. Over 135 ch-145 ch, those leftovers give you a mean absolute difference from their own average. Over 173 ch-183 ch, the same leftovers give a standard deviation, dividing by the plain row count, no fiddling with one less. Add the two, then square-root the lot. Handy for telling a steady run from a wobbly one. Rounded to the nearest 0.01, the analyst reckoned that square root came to 0.26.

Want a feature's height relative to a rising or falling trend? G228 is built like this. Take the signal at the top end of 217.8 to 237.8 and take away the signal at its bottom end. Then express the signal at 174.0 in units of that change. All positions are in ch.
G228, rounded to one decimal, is 4.3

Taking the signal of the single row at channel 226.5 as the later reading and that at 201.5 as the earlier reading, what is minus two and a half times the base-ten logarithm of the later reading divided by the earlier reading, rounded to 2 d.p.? -0.55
